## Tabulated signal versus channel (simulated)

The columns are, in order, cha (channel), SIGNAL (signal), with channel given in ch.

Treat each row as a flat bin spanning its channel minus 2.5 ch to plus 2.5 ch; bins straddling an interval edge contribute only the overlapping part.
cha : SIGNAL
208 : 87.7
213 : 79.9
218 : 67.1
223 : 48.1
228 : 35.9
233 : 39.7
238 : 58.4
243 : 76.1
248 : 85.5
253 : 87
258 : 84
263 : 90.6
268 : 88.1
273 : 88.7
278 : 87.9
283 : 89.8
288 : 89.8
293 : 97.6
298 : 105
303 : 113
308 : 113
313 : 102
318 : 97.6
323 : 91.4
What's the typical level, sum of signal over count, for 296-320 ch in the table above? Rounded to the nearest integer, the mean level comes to 106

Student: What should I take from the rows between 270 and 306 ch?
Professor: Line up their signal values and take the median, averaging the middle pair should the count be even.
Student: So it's 90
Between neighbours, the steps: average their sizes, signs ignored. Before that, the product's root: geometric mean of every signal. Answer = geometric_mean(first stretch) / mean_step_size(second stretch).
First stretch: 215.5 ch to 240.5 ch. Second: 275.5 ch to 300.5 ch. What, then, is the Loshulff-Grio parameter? 11.3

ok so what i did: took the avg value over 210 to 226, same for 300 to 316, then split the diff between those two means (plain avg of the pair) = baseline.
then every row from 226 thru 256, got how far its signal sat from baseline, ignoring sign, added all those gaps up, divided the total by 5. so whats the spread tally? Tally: 28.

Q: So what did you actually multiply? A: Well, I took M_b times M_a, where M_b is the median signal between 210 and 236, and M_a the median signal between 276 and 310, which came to 4695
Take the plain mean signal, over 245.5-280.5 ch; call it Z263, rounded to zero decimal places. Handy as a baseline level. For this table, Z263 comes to 87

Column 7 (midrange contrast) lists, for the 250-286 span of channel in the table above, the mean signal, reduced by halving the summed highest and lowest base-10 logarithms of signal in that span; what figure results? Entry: 86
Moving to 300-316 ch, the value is 107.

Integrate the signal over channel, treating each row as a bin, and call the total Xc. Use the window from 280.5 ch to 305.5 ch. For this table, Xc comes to 2476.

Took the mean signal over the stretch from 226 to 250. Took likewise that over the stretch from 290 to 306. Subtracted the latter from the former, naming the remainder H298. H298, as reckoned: -46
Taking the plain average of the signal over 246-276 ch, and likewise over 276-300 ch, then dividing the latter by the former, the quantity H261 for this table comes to 1.1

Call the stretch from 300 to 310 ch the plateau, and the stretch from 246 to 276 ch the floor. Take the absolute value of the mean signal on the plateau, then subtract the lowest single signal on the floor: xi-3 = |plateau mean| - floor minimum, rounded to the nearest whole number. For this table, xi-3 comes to 29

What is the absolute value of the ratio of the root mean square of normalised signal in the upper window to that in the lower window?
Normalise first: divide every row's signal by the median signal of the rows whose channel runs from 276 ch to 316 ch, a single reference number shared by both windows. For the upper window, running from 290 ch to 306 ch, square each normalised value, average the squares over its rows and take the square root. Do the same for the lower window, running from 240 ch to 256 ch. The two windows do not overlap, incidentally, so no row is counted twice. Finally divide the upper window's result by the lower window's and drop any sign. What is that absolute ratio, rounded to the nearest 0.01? 1.27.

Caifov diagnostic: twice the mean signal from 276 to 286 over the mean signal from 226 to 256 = 2.8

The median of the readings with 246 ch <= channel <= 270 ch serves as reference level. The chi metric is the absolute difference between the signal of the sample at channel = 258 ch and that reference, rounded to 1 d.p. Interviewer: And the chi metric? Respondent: 3.0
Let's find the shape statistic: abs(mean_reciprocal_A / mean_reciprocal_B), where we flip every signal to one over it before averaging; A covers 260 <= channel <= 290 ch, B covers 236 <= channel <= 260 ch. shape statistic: 0.86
